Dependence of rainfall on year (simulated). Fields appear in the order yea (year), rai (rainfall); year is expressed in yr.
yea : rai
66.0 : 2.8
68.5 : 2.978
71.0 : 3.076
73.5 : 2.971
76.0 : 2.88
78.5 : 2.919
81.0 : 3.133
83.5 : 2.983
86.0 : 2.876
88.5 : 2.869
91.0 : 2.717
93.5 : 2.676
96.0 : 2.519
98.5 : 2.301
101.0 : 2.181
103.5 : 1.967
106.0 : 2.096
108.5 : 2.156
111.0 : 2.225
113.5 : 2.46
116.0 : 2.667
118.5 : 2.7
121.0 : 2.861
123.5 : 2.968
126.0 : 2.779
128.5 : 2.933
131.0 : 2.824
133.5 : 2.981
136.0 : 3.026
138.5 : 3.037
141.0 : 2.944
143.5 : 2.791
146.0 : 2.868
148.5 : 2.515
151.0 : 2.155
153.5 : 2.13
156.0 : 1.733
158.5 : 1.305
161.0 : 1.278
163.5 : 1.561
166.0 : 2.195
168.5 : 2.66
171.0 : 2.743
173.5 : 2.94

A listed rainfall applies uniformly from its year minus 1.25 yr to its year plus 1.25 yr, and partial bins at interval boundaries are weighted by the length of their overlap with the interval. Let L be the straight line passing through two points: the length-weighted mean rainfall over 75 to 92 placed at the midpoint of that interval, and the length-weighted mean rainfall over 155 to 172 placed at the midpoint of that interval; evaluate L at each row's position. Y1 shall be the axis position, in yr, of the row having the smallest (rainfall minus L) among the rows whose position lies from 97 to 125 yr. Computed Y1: 103.5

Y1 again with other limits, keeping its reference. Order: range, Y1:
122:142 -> 126.0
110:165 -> 158.5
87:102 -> 101.0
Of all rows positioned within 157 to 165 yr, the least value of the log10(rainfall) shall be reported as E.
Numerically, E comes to 0.11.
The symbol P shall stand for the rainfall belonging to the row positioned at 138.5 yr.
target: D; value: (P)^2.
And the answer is 9.2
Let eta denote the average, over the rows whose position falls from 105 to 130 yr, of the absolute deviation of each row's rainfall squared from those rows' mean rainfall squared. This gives 1.4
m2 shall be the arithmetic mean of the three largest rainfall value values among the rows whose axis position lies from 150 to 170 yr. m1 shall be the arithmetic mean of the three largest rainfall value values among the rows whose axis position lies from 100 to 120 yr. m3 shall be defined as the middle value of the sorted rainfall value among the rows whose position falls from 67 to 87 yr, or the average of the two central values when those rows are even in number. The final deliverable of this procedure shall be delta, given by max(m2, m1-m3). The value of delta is 2.34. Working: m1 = 2.6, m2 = 2.337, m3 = 2.97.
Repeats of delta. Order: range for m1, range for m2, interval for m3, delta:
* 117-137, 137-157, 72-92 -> 2.95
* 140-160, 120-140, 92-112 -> 3.01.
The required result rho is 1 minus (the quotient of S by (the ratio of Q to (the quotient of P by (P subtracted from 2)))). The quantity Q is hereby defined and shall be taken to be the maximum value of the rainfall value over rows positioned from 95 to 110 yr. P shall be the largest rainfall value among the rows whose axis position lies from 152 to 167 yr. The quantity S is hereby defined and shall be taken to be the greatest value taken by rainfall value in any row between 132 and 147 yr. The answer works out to 14.6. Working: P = 2.195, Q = 2.519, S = 3.037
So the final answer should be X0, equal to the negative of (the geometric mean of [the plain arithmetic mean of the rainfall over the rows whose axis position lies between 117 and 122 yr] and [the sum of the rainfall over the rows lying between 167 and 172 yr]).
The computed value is -3.9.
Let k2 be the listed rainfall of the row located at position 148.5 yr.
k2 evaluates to 2.515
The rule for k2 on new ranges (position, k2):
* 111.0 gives 2.225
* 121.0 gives 2.861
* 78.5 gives 2.919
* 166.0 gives 2.195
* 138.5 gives 3.037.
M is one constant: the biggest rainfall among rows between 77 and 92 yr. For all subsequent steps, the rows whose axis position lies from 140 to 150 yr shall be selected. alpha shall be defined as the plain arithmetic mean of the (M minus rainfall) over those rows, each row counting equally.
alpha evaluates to 0.35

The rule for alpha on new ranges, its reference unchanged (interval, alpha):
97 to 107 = 1.00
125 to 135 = 0.25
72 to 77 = 0.21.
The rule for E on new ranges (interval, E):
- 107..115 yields 0.33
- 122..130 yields 0.44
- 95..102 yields 0.34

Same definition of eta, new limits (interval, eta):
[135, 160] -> 2.3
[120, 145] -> 0.5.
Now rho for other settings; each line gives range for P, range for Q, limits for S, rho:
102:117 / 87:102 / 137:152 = 5.2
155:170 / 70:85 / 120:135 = 4.8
